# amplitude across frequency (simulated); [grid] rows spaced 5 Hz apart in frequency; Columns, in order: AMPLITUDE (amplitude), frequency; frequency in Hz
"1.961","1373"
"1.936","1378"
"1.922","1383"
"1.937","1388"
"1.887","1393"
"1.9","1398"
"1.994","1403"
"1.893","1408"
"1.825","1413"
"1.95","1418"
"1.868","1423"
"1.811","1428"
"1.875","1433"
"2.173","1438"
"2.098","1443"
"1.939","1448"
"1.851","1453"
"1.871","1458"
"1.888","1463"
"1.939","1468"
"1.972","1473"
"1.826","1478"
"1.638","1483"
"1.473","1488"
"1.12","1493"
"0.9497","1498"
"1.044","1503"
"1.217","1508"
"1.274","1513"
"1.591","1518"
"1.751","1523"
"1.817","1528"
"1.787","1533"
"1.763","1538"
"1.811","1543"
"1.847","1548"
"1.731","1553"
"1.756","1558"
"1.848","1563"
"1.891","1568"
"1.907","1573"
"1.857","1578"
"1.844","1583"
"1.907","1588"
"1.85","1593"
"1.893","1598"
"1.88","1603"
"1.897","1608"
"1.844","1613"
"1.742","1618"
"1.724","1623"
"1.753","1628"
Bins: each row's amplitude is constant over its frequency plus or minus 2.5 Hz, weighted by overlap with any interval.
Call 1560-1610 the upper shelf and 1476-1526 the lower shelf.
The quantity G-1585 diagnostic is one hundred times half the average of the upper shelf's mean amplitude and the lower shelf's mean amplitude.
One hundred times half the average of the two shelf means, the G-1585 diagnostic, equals 81.6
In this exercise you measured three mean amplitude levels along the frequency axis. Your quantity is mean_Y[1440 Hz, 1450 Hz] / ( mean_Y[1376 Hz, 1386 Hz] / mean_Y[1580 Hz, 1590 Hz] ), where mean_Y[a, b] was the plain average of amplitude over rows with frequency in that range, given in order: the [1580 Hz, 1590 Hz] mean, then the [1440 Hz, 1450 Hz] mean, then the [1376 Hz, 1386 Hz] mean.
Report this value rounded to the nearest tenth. 2.0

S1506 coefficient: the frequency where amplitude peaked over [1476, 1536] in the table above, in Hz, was 1478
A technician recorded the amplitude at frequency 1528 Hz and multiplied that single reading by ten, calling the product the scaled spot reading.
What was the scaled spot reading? 18.2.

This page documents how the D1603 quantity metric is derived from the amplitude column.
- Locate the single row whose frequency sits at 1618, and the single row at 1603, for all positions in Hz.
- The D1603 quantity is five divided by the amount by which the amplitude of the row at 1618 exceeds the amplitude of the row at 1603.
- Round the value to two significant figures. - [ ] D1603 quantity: -36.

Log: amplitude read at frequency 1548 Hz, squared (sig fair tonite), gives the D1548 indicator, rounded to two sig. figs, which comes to 3.4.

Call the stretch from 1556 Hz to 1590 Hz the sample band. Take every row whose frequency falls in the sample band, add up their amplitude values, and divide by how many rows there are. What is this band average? 1.86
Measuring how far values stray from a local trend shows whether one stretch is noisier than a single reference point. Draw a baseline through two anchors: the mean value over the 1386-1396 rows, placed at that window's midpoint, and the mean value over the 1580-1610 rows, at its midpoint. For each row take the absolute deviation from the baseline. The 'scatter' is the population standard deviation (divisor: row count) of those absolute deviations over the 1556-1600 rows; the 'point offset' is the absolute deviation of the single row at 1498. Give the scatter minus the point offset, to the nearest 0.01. -0.91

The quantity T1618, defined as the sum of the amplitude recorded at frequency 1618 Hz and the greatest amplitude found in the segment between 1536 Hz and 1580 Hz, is 3.65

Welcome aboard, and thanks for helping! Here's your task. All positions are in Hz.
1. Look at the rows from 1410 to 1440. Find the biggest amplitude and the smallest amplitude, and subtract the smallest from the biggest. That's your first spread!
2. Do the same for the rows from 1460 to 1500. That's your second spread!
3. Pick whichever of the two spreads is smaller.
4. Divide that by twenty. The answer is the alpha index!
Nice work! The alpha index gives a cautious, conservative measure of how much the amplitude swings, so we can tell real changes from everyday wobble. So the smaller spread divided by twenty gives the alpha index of 0.018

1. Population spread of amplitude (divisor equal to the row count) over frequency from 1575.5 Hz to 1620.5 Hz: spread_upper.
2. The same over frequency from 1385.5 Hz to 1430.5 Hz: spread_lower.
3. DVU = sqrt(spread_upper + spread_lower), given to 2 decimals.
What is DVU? 0.32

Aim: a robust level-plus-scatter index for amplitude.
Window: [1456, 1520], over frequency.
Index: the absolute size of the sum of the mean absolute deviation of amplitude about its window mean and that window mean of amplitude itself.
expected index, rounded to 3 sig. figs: 1.84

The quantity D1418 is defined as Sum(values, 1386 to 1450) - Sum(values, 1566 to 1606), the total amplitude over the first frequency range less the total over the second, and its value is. 10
